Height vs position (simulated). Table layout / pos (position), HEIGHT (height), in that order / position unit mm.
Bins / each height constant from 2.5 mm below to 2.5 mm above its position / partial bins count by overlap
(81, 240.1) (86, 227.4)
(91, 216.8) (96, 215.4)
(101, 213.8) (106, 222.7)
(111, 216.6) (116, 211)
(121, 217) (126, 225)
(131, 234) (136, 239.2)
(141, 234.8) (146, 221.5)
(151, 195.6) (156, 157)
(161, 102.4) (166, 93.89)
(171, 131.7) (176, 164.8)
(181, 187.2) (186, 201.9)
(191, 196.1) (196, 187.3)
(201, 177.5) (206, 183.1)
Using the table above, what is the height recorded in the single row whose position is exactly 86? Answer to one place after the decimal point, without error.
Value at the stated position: 227.4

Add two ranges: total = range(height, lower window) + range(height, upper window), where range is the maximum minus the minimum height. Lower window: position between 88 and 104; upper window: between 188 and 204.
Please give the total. 22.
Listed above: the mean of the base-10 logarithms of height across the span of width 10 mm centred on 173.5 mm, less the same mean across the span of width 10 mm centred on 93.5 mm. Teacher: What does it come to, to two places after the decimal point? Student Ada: -0.17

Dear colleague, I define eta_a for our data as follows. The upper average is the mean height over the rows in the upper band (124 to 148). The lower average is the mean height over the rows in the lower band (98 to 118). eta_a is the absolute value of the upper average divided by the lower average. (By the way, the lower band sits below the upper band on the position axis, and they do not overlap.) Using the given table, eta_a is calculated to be 1.07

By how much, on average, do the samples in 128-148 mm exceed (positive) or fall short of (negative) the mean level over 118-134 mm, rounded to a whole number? 7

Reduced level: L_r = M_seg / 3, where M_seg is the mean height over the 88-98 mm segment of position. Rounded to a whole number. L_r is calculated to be 72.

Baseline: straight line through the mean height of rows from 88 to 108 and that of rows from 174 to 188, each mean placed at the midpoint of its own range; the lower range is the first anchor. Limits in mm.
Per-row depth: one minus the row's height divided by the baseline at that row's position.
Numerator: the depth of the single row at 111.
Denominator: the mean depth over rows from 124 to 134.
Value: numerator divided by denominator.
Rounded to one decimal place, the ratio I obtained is 0.2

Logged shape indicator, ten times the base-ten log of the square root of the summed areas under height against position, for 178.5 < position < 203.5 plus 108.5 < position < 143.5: 20.51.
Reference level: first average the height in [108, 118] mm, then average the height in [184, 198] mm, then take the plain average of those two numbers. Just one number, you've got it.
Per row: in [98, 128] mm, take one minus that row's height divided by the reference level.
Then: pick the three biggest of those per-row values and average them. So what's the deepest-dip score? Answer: 0.0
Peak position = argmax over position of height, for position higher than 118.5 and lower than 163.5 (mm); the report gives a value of 136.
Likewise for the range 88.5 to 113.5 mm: 106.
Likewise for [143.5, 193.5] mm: 146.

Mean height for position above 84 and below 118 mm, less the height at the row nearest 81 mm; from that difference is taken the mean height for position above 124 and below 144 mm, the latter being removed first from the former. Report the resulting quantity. -256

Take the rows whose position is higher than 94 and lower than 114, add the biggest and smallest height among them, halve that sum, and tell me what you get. 218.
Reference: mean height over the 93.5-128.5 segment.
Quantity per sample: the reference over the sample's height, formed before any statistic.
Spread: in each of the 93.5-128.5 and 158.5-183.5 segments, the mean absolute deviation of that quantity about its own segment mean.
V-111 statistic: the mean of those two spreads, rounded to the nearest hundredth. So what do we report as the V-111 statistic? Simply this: 0.21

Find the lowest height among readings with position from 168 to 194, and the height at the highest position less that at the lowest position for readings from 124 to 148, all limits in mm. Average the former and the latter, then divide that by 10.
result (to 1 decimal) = 6.4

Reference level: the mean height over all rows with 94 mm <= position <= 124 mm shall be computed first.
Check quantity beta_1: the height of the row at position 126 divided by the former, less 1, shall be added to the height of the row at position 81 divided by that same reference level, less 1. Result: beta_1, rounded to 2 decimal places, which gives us 0.15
